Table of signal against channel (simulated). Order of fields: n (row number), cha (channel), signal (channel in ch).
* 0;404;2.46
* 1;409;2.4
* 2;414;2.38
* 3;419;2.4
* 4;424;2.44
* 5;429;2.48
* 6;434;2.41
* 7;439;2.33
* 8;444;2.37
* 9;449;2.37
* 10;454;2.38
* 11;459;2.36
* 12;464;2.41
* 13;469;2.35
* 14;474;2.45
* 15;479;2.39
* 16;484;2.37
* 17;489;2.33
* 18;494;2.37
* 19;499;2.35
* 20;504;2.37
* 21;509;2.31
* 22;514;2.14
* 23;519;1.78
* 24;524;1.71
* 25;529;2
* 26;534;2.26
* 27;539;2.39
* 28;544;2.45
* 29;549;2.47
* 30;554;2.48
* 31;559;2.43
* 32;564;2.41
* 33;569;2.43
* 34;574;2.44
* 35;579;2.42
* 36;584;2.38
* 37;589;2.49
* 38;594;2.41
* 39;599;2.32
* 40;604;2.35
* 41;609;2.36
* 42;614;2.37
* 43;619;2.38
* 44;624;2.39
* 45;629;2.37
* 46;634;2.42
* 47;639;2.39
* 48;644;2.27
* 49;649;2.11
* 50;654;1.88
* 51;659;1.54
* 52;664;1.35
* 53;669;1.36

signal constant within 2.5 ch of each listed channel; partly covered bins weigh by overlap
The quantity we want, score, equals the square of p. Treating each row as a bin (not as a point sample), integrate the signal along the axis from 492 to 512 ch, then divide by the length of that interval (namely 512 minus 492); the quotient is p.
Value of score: 5.50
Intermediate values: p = 2.34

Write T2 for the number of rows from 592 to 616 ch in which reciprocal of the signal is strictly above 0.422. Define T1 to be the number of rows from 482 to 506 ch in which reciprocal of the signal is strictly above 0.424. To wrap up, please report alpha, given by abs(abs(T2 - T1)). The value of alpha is 1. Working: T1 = 2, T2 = 3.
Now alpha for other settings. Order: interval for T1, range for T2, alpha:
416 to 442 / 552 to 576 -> 1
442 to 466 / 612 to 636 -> 0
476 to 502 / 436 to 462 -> 0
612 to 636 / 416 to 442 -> 1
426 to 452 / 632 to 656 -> 2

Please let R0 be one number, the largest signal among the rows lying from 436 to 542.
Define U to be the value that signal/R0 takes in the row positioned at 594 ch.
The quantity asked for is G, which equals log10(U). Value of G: -0.007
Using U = 0.984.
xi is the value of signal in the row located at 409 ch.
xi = 2.4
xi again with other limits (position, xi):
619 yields 2.38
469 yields 2.35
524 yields 1.71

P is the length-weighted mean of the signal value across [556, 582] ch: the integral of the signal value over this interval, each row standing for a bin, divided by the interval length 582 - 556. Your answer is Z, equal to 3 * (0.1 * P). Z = 0.728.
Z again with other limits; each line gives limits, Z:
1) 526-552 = 0.692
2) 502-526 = 0.619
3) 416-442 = 0.723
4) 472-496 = 0.714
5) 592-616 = 0.708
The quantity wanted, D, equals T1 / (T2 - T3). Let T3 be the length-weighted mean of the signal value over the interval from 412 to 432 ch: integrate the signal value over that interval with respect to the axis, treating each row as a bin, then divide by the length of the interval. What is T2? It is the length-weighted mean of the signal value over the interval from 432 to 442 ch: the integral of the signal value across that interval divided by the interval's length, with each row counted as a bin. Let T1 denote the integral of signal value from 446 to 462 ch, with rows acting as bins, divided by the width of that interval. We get -41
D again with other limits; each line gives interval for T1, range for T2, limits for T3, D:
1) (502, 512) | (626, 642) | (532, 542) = 42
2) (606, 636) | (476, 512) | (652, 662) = 4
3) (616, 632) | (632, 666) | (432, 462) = -6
